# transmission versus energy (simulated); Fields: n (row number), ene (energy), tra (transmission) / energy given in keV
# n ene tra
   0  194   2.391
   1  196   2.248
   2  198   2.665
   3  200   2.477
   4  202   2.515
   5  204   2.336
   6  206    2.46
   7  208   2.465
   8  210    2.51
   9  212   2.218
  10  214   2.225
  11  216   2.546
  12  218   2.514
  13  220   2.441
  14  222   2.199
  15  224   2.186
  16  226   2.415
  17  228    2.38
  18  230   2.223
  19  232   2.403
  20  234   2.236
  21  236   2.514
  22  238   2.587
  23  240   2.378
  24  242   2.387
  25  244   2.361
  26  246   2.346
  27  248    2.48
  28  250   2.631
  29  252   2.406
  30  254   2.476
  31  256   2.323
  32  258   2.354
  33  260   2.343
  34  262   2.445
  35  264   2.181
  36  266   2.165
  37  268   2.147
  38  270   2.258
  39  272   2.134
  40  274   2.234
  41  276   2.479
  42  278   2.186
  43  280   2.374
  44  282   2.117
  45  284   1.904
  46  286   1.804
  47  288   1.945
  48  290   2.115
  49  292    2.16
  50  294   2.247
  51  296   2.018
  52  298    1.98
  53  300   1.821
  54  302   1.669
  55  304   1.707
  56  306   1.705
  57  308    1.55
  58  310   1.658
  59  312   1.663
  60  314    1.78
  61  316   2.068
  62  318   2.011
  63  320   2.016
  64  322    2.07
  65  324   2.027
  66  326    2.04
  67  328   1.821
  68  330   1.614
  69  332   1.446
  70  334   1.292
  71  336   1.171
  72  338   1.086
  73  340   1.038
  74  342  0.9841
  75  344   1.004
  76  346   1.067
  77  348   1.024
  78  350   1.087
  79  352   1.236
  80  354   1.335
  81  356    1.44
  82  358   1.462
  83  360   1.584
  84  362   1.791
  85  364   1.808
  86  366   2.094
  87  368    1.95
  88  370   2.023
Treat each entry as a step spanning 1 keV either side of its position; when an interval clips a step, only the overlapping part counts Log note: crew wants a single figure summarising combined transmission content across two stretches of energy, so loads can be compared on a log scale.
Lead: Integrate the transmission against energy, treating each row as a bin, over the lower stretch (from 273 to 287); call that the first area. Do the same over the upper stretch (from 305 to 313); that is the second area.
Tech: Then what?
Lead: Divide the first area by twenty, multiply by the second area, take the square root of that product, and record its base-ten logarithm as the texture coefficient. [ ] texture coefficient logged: 0.65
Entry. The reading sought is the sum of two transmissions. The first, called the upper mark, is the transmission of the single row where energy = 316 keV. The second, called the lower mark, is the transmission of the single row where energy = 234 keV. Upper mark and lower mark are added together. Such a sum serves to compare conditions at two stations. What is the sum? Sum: 4.30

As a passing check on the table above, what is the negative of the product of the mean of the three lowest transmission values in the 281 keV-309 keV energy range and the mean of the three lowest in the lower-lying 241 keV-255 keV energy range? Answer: -3.9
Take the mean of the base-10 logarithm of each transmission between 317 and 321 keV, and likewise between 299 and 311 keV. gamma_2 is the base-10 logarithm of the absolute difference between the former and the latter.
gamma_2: -1.1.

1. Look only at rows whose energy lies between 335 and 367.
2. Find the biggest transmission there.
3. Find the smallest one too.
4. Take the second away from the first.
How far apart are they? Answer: 1.1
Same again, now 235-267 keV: 0.5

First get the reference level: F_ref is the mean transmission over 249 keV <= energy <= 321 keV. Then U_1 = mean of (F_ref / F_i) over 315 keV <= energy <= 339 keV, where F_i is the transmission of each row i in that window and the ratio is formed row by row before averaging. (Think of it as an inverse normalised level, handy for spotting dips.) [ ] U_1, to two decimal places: 1.28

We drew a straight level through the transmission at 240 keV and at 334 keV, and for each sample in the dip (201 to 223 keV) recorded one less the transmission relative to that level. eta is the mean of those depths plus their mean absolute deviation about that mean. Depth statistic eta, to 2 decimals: 0.15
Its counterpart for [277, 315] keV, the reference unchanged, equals -0.03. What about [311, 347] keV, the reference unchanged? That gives 0.06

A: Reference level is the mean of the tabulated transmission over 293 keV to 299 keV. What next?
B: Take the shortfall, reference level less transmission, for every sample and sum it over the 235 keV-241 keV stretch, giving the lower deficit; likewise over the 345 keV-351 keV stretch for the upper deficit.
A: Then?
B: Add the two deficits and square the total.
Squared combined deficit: 3.4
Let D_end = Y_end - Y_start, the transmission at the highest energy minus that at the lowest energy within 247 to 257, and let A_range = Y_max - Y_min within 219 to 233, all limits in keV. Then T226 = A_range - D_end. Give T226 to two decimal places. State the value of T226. 0.41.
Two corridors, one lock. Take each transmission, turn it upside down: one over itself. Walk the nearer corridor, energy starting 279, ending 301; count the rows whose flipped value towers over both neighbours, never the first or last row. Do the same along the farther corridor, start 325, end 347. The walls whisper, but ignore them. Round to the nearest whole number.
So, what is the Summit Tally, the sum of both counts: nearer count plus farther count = 2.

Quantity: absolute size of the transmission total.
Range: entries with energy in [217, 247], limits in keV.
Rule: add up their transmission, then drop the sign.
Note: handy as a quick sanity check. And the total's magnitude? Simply 36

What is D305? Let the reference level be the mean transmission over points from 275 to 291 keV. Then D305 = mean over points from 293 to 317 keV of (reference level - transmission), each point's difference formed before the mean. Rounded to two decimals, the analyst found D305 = 0.29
